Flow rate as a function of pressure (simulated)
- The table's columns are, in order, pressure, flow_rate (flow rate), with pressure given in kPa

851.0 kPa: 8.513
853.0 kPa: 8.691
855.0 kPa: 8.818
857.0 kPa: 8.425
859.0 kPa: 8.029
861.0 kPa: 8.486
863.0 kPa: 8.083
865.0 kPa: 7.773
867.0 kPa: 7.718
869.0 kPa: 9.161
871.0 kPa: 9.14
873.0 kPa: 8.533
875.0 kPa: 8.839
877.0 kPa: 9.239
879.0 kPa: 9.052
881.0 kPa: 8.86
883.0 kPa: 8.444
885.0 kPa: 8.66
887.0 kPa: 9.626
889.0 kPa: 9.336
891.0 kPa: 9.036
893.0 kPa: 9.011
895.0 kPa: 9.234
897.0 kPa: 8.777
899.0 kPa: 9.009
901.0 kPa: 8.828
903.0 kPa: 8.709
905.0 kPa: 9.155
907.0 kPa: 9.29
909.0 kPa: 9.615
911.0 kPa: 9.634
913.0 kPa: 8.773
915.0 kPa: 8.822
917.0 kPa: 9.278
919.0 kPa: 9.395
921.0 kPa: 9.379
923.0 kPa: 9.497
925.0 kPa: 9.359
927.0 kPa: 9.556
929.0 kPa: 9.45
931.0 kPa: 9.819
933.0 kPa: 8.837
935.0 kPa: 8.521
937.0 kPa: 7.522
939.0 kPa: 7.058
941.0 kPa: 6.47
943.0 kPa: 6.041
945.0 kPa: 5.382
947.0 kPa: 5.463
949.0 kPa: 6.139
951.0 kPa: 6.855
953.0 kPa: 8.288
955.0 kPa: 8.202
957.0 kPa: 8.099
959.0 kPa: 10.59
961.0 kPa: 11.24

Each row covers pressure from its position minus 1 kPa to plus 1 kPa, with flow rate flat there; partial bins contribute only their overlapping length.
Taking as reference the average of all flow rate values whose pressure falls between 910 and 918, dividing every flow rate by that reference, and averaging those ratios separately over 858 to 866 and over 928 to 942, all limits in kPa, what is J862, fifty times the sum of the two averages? 89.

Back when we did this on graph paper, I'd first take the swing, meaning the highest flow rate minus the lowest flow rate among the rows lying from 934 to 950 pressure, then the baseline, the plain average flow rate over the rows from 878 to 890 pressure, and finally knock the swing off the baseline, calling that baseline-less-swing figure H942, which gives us 5.9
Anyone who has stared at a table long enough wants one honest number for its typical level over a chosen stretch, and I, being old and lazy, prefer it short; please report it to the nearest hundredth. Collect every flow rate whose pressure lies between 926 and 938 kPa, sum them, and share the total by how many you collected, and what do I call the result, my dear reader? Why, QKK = 8.95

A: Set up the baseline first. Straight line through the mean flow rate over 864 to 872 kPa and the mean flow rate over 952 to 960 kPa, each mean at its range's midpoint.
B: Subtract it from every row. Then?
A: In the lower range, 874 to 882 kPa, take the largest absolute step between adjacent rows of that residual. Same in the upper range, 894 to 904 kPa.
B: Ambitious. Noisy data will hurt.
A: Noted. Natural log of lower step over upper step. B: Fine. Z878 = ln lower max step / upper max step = -0.17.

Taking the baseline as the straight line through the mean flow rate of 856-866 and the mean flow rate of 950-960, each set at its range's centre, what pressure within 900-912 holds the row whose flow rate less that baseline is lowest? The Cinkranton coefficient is 903.0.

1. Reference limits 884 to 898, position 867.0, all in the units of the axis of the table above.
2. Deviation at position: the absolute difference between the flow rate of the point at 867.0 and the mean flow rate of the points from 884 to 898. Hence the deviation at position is 1.4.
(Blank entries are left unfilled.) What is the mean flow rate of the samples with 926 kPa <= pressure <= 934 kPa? 9.42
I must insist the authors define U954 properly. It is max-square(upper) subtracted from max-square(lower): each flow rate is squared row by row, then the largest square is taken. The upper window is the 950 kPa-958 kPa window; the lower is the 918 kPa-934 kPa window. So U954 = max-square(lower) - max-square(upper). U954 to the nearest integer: 28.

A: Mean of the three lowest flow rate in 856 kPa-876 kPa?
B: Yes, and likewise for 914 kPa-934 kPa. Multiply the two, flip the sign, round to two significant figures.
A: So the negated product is -70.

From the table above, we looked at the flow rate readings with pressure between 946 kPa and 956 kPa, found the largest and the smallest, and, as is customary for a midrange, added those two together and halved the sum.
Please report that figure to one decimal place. 6.9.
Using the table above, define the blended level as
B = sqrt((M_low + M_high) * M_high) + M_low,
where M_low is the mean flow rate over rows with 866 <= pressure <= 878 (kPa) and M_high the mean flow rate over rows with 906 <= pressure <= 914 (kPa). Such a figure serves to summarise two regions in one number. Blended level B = 21.8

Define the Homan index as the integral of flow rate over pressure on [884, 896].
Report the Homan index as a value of 110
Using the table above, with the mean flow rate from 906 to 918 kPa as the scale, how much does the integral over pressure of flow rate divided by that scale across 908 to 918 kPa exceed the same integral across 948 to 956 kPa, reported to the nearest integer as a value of 4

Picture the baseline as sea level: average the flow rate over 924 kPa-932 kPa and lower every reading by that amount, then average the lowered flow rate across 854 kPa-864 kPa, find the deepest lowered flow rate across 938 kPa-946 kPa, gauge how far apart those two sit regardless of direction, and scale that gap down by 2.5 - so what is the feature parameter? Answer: 1.2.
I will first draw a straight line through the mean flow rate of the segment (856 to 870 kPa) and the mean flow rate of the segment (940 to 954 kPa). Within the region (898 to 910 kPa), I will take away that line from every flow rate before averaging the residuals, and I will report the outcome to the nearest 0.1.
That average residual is 1.8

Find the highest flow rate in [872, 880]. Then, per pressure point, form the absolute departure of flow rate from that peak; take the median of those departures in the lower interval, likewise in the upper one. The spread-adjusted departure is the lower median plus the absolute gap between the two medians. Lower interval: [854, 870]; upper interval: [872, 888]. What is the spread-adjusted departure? 1.6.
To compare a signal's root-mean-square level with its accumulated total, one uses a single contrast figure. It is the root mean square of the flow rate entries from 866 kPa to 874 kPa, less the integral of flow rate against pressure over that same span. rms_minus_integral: -60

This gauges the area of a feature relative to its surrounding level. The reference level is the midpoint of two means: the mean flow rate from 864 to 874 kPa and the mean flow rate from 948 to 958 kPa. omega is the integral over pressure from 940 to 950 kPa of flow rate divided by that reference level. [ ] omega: 7.4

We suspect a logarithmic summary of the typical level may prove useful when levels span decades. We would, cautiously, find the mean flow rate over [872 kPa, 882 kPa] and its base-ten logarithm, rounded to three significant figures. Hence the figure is 0.950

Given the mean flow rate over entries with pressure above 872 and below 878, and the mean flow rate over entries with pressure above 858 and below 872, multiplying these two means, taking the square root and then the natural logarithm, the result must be 2.15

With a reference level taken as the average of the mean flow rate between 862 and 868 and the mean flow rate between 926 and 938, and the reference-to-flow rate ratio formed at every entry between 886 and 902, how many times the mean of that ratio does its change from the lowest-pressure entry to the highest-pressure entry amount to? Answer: 0.09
